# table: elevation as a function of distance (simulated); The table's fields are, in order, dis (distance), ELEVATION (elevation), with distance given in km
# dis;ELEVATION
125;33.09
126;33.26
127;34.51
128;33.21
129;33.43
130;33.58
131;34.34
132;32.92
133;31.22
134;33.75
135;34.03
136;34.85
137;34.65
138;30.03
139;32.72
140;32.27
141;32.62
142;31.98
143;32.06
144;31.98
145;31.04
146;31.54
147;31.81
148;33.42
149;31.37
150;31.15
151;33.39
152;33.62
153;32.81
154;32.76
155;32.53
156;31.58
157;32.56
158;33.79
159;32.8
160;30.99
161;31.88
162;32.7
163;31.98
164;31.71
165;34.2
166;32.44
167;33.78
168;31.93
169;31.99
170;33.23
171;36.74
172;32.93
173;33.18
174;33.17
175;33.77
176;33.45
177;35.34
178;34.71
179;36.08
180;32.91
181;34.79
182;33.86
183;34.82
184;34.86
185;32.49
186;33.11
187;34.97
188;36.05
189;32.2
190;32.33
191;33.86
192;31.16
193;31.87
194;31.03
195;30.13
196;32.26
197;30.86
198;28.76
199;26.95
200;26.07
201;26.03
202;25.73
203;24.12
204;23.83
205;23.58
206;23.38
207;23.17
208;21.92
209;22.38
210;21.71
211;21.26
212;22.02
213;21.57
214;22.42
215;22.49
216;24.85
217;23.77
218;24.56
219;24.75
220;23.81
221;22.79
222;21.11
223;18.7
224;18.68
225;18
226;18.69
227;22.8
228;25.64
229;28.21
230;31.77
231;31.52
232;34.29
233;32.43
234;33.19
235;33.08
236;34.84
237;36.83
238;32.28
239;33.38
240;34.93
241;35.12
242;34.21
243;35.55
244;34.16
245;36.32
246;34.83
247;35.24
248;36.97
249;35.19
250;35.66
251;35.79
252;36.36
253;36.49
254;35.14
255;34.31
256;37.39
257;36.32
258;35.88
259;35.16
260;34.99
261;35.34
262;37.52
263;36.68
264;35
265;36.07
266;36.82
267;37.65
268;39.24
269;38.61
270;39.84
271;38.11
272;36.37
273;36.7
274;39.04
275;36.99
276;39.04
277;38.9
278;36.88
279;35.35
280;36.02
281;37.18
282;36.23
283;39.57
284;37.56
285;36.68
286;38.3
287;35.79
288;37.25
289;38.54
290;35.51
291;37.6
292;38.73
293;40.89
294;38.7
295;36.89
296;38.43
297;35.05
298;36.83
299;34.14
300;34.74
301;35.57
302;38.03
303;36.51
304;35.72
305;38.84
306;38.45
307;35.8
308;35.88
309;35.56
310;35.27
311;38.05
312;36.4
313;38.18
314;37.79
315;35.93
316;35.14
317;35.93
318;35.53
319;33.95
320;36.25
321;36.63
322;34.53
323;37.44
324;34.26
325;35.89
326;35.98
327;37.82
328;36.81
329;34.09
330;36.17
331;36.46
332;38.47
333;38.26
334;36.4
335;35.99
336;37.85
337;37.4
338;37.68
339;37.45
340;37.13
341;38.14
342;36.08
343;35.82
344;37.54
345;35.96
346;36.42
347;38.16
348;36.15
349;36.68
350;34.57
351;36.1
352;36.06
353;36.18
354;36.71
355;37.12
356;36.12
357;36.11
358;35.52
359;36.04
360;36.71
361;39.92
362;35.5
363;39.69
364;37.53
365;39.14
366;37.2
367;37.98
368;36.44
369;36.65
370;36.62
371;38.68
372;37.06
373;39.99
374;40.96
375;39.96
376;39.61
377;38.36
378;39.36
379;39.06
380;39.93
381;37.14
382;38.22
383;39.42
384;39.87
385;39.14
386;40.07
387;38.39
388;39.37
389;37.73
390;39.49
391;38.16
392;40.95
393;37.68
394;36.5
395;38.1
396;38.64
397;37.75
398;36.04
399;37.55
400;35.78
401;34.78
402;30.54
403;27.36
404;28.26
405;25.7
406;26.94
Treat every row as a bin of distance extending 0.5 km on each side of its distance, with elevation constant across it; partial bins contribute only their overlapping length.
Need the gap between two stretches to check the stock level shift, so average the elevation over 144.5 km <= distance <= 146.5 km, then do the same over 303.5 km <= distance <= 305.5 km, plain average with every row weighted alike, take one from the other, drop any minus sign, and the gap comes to 6.0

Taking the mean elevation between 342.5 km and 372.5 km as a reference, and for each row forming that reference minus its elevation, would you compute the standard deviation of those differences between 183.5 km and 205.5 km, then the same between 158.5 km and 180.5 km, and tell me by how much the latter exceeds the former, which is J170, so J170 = -2.4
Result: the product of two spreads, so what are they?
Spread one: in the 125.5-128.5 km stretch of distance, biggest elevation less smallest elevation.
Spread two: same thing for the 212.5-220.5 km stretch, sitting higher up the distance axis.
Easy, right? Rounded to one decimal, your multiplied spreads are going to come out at 4.3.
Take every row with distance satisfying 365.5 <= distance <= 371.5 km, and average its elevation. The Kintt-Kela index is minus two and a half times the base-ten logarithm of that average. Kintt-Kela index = -3.93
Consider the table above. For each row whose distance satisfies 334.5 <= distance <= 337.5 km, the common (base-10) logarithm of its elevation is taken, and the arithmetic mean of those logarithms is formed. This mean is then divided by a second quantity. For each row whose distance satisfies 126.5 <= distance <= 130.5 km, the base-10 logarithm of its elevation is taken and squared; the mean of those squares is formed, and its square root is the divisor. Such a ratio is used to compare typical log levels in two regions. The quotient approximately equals 1.03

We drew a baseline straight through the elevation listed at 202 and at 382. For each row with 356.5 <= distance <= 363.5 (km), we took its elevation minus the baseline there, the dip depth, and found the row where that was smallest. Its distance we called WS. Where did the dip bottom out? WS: 362 km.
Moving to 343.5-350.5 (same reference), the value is 350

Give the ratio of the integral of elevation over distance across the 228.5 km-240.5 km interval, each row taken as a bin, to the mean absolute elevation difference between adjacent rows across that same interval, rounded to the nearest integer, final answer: 215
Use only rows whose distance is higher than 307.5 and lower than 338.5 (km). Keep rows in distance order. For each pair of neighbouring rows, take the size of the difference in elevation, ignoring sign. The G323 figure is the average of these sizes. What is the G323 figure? 1.3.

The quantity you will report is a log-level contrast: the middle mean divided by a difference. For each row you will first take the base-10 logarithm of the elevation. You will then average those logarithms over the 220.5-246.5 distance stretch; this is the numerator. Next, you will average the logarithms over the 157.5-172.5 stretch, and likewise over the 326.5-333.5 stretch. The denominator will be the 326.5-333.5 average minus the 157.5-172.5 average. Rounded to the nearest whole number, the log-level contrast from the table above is 29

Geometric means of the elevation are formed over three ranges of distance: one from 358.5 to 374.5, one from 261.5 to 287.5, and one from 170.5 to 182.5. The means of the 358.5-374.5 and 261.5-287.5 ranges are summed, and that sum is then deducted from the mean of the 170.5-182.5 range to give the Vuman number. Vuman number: -41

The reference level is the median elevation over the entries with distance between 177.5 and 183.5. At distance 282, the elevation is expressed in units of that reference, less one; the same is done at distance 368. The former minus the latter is 0.0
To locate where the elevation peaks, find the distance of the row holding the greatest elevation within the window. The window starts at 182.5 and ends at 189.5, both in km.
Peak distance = 188 km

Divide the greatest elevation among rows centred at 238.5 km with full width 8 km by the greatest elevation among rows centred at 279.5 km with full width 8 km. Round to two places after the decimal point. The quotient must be 0.93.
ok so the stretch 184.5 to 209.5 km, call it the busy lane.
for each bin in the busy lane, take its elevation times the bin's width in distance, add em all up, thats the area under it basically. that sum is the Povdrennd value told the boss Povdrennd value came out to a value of 718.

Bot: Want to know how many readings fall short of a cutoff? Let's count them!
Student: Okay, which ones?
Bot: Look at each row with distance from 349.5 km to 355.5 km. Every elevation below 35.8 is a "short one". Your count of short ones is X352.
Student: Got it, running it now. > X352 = 1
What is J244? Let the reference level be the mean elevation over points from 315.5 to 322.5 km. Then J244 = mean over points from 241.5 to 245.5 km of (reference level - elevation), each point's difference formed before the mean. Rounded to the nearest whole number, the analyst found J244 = 0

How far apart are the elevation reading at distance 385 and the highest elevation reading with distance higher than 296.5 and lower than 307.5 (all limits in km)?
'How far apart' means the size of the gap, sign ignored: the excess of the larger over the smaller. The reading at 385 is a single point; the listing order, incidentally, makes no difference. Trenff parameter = 0.3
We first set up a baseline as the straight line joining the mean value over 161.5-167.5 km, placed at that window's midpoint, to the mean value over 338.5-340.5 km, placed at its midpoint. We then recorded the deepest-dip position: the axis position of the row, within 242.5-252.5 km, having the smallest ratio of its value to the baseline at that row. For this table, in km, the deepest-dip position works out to 244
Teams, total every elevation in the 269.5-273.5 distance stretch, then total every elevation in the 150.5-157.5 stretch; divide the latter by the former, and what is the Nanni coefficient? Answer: 1.5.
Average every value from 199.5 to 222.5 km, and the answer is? 23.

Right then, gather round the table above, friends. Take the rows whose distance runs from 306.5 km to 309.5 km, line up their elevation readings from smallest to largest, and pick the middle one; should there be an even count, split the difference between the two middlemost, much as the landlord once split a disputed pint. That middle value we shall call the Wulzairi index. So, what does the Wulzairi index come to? 35.8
